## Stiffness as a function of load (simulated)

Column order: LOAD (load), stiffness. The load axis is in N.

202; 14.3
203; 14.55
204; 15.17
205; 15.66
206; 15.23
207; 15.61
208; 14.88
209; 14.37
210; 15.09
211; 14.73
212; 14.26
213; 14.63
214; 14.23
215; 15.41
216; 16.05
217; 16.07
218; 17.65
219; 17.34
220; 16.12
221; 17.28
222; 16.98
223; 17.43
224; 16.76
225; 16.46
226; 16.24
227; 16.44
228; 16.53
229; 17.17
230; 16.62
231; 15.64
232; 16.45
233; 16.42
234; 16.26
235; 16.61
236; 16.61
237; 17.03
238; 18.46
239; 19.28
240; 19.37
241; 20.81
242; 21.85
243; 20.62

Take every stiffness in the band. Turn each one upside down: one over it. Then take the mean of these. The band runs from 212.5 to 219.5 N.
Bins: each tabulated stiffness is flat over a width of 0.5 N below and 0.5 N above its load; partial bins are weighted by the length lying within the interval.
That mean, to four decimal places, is 0.0632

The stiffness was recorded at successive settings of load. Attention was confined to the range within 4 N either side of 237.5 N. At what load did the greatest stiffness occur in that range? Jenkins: 241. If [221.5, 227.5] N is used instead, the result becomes 223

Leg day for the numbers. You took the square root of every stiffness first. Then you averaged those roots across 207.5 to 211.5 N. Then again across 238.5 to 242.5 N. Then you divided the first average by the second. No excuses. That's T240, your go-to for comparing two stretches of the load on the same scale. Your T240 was 0.85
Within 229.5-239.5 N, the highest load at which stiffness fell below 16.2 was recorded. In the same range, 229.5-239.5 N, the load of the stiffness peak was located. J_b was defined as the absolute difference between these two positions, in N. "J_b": 8 N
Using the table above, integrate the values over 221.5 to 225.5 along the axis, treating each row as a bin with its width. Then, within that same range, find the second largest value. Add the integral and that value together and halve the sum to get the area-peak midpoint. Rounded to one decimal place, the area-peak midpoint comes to 42.3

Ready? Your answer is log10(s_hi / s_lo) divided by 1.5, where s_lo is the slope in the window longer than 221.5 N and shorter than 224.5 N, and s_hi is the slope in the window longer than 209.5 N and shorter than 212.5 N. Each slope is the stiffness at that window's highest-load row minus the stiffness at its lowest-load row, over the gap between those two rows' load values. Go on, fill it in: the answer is 0.38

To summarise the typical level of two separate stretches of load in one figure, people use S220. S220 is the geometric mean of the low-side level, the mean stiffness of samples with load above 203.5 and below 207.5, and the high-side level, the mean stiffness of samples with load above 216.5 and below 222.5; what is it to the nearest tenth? 16.1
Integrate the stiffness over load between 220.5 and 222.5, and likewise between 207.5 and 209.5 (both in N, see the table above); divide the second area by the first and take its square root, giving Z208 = 0.92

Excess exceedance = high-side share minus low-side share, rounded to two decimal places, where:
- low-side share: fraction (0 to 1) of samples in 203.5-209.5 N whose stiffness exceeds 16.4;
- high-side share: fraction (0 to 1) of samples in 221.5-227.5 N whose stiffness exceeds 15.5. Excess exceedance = 1.00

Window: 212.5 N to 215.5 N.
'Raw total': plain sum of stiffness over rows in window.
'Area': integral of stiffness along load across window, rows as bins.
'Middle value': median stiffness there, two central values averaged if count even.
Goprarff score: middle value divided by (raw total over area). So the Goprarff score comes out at 14.6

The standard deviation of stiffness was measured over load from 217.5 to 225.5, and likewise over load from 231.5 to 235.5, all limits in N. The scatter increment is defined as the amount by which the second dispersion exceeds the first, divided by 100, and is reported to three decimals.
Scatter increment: -0.004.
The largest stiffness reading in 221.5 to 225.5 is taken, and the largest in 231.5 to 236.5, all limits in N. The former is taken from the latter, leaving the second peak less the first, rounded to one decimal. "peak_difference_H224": -0.8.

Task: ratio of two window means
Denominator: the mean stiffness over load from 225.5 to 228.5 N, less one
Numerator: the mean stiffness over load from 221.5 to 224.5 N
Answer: 1.107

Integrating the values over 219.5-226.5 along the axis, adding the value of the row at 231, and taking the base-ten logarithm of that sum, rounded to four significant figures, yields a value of 2.124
